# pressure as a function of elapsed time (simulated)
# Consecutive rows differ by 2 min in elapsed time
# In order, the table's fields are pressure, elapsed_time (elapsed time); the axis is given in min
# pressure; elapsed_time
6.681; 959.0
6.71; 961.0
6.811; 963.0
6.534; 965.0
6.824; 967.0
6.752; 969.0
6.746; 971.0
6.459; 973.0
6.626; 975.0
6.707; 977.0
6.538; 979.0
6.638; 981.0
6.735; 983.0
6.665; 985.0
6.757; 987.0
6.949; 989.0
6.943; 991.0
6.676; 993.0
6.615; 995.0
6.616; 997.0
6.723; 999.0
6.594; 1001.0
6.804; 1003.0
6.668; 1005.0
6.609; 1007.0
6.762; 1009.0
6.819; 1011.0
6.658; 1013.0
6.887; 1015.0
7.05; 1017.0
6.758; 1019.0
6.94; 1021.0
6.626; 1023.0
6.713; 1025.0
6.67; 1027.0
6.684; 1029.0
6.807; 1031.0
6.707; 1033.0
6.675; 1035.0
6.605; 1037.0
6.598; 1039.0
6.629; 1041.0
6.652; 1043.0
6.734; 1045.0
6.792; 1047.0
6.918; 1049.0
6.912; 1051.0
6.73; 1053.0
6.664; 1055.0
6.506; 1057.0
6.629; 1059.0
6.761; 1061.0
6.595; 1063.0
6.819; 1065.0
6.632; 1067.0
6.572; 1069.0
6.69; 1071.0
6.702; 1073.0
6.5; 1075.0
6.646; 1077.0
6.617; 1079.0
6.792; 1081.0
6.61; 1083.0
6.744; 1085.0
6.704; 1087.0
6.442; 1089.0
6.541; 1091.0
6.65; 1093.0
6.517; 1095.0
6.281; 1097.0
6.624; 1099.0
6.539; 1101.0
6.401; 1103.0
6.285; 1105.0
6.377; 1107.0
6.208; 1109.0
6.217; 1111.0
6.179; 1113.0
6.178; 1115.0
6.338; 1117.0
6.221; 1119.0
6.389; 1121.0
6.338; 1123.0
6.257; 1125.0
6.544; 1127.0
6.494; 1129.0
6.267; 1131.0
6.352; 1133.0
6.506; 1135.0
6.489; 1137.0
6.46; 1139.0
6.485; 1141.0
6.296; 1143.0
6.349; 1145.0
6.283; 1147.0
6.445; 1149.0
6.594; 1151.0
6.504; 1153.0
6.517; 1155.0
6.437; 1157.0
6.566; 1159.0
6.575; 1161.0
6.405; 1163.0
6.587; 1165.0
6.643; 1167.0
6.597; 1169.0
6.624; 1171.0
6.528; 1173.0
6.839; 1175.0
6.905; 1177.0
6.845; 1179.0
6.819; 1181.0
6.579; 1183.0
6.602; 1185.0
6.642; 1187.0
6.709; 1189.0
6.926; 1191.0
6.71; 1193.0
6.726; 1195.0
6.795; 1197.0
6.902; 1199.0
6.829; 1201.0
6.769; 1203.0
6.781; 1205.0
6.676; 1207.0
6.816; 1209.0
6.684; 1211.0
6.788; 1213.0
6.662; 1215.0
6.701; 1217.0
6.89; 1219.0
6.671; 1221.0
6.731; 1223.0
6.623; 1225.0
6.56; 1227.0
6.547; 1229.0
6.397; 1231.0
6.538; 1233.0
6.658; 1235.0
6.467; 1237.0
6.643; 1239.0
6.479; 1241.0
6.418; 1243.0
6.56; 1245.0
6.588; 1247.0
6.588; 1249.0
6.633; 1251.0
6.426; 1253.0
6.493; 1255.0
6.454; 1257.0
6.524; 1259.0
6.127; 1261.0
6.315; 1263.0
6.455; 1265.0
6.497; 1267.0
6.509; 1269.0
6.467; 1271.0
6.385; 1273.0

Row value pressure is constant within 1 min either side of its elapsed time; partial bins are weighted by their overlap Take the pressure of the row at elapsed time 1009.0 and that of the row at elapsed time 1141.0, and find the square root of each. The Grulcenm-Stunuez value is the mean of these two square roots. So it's 2.57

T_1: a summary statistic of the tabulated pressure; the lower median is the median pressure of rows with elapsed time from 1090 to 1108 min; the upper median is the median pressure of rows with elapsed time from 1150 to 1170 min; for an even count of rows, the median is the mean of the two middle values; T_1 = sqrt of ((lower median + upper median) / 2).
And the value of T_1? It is 2.56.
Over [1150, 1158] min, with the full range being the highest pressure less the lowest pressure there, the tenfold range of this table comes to 1.6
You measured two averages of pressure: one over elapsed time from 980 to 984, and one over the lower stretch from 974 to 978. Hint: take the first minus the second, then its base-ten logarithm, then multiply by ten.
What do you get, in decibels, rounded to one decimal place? -17.0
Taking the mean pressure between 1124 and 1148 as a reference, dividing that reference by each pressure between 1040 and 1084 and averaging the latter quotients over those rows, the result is 0.957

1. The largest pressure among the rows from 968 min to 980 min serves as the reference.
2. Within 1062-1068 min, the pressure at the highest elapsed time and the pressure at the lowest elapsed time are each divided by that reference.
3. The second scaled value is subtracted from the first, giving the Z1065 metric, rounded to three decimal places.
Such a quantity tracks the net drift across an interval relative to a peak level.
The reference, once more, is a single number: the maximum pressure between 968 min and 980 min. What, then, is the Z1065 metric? 0.005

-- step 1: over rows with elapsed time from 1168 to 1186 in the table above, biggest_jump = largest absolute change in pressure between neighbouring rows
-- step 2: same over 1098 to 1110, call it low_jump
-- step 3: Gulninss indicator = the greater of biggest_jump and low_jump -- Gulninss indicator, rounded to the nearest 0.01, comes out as 0.31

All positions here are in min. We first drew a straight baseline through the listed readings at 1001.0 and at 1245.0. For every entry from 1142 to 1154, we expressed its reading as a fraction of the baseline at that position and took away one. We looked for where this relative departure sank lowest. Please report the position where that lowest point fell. 1147.0 min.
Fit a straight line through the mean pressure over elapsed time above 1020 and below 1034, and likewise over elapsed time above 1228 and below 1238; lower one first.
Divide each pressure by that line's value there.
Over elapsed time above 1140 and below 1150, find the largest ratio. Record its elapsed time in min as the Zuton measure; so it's 1141.0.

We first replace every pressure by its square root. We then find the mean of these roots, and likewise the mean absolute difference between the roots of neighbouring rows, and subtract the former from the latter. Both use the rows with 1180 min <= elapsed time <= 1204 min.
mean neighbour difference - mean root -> -2.58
